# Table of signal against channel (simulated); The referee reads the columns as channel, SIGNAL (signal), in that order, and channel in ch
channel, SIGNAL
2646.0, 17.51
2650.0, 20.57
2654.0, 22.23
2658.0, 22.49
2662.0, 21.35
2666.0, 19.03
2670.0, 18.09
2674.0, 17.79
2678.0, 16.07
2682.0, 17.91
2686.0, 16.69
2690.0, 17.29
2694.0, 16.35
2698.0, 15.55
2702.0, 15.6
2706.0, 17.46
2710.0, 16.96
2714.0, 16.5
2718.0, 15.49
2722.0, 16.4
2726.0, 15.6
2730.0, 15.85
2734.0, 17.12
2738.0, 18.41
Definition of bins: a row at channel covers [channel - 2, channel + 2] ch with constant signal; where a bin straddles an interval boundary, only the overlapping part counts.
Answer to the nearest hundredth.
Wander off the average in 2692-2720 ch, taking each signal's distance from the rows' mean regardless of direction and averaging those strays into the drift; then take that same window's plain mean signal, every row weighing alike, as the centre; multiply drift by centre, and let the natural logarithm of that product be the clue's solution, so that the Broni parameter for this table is 2.32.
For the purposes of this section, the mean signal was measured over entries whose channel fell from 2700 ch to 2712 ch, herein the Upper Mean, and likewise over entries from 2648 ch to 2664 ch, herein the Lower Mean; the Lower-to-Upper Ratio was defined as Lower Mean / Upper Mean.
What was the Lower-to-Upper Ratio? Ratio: 1.299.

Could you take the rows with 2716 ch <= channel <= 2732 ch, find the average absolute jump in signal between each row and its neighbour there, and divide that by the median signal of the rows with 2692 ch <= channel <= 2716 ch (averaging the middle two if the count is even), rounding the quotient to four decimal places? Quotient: 0.0398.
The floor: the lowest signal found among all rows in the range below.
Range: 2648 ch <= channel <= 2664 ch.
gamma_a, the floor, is 20.57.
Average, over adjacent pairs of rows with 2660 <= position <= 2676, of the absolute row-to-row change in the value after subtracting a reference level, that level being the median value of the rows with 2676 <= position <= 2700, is 1.19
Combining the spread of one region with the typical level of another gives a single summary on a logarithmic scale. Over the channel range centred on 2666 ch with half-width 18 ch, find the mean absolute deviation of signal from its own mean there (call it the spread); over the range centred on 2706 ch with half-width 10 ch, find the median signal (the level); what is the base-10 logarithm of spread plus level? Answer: 1.27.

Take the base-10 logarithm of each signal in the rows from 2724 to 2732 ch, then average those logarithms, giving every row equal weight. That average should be 1.20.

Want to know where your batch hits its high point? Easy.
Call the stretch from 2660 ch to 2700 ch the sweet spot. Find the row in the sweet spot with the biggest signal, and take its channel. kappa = 2662.0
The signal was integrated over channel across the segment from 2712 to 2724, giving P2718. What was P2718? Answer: 194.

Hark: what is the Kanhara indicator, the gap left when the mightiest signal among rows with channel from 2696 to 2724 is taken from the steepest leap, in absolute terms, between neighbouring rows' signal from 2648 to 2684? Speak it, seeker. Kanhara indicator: -15.1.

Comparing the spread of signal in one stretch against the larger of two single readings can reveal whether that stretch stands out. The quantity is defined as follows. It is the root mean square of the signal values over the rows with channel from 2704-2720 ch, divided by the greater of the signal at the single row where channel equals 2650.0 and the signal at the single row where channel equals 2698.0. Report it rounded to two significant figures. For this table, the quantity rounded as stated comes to 0.81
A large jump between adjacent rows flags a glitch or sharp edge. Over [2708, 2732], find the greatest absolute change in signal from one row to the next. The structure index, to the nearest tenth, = 1.0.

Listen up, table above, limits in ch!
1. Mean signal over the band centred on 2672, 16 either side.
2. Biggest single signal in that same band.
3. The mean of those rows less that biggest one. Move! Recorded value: -3.8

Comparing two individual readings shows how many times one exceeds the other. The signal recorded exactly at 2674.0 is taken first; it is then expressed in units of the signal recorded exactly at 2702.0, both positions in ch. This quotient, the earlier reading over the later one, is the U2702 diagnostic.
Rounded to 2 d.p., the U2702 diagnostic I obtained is 1.14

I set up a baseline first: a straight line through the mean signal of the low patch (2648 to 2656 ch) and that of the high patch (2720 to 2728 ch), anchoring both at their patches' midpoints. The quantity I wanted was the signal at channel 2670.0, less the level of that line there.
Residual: -2.0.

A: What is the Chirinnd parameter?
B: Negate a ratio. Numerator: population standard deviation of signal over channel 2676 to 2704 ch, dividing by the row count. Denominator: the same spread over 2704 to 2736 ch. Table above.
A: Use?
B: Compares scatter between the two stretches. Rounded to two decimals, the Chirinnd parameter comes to -1.18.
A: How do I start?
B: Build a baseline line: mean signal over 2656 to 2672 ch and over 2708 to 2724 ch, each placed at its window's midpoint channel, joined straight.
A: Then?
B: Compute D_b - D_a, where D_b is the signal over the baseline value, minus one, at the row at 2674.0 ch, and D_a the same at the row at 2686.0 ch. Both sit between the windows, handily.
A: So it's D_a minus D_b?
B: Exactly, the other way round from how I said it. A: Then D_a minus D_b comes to -0.015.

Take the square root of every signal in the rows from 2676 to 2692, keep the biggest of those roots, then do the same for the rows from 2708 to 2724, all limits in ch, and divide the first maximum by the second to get 1.03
